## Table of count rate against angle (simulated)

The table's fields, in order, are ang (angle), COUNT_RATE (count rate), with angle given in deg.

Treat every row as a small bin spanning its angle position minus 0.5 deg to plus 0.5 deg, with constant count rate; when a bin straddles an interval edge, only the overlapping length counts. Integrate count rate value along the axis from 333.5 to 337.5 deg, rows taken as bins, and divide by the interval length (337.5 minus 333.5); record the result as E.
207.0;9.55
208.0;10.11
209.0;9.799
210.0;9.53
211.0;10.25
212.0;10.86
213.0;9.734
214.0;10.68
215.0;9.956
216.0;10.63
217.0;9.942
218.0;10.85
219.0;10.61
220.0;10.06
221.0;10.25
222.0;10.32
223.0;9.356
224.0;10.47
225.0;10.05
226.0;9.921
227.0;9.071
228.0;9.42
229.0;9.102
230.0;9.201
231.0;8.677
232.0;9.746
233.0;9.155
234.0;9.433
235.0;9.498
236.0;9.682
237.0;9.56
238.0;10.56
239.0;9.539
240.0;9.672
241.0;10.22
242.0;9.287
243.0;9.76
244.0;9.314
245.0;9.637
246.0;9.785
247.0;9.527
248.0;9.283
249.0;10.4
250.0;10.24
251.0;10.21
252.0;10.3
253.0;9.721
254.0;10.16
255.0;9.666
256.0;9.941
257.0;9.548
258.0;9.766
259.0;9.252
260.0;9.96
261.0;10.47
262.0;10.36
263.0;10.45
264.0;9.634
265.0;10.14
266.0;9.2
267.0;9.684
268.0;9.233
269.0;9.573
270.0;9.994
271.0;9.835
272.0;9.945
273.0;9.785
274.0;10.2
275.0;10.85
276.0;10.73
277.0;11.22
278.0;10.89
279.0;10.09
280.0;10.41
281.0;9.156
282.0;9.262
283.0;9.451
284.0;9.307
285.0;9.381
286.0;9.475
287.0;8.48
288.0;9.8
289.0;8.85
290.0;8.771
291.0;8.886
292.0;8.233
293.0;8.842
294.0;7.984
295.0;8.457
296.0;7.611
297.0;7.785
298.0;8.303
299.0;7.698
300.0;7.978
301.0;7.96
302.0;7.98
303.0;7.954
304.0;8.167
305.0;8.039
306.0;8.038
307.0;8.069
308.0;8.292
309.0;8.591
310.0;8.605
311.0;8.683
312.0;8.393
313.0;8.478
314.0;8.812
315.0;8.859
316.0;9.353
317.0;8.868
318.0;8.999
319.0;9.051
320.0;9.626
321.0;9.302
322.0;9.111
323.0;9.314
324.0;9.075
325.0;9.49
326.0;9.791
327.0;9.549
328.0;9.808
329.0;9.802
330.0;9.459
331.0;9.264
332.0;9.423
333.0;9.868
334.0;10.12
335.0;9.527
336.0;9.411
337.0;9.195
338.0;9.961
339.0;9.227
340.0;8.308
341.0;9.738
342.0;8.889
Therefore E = 9.6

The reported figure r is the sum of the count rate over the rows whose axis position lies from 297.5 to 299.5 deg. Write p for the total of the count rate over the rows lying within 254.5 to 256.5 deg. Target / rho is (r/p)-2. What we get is -1.18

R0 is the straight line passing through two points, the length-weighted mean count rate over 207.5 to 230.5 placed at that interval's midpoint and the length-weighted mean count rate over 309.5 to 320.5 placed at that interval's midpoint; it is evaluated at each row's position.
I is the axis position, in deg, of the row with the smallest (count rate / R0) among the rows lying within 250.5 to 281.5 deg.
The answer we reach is 259.0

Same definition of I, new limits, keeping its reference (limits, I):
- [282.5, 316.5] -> 296.0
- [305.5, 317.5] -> 306.0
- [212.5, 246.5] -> 231.0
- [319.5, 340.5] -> 340.0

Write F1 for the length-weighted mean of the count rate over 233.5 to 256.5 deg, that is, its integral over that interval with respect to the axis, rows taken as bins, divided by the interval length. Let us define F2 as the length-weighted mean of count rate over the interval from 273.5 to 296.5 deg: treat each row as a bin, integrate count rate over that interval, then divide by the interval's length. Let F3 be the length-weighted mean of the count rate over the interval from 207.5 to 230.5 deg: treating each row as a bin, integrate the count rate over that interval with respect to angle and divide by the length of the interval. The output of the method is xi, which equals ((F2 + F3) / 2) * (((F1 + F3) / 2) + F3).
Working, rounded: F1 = 9.80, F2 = 9.41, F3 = 10.0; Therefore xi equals 193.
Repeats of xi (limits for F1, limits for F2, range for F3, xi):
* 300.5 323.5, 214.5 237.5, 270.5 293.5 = 182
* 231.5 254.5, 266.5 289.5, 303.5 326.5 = 169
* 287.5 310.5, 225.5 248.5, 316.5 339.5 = 174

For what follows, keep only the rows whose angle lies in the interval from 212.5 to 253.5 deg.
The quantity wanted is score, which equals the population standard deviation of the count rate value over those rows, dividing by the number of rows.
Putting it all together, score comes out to 0.51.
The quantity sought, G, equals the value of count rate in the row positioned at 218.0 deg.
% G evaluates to 10.85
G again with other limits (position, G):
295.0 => 8.457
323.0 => 9.314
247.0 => 9.527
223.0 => 9.356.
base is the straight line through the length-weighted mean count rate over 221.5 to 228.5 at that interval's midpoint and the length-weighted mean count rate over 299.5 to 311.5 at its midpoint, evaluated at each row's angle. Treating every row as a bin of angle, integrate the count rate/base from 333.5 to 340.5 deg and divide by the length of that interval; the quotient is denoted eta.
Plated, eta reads 1.24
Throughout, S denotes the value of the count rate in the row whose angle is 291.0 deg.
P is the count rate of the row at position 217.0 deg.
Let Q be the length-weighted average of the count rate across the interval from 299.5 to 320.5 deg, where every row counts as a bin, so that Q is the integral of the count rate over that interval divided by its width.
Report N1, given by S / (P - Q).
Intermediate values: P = 9.942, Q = 8.51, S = 8.886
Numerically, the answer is 6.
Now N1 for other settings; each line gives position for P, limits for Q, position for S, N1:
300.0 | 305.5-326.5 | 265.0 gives -11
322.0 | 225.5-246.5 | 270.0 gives -24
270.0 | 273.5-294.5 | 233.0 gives 20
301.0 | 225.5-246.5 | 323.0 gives -6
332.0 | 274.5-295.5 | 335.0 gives -312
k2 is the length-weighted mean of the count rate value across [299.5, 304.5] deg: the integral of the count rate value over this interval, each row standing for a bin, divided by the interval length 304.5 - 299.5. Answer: 8.0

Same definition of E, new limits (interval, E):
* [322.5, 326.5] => 9.4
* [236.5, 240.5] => 9.8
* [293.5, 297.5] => 8.0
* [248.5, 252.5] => 10.3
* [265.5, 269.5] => 9.4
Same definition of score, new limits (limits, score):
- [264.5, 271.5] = 0.33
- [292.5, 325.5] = 0.56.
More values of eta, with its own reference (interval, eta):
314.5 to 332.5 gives 1.19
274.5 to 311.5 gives 1.05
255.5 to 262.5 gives 1.09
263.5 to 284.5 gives 1.13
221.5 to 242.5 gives 1.00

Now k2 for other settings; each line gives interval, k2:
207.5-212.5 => 10.1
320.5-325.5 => 9.3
